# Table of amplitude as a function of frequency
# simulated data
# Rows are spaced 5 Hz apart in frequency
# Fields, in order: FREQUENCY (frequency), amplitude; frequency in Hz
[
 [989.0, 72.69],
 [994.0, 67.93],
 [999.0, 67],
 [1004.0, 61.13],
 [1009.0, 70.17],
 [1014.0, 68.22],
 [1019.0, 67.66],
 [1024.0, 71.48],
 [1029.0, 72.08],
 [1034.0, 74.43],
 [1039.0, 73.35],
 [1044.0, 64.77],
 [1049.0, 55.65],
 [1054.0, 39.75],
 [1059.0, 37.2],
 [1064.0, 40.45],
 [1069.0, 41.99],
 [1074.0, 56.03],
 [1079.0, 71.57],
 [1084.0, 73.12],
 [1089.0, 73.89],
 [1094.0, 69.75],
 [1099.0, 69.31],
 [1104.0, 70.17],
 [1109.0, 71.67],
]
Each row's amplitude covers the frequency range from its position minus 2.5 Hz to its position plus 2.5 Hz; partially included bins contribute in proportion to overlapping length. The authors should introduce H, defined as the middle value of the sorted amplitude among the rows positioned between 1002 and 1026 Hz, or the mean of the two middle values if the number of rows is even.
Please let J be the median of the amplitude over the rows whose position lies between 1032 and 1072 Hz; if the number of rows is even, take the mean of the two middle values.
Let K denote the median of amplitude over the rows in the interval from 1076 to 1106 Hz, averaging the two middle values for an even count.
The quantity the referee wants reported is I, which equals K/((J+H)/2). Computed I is 1.21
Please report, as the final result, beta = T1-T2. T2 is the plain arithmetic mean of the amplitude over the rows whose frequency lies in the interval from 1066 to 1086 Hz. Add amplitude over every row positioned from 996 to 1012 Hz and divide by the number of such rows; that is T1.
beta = 5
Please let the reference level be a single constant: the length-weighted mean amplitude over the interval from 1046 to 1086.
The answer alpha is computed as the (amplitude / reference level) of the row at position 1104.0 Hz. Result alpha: 1.35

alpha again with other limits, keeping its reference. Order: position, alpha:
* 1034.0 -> 1.44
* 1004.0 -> 1.18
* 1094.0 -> 1.34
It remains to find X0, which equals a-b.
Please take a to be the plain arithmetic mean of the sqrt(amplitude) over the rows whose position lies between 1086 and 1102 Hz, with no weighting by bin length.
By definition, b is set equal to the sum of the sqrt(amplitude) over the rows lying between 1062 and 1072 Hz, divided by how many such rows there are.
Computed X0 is 2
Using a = 8.4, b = 6.4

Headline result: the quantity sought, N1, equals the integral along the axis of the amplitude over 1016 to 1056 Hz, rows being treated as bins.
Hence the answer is 2610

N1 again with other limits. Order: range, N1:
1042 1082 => 2041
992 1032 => 2732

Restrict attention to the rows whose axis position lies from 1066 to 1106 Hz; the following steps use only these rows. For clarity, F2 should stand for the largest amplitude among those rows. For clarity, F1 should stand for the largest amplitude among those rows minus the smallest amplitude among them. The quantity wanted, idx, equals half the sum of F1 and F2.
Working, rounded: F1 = 32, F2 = 73.89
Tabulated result 53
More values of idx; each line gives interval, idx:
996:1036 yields 44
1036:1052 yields 46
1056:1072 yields 23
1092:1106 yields 36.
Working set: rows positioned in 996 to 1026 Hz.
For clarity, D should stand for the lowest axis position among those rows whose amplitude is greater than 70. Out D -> 1009.0 Hz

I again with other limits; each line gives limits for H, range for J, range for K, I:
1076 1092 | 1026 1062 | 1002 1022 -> 0.99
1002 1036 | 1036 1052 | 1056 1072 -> 0.60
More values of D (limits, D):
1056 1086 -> 1079.0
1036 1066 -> 1039.0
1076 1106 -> 1079.0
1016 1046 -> 1024.0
